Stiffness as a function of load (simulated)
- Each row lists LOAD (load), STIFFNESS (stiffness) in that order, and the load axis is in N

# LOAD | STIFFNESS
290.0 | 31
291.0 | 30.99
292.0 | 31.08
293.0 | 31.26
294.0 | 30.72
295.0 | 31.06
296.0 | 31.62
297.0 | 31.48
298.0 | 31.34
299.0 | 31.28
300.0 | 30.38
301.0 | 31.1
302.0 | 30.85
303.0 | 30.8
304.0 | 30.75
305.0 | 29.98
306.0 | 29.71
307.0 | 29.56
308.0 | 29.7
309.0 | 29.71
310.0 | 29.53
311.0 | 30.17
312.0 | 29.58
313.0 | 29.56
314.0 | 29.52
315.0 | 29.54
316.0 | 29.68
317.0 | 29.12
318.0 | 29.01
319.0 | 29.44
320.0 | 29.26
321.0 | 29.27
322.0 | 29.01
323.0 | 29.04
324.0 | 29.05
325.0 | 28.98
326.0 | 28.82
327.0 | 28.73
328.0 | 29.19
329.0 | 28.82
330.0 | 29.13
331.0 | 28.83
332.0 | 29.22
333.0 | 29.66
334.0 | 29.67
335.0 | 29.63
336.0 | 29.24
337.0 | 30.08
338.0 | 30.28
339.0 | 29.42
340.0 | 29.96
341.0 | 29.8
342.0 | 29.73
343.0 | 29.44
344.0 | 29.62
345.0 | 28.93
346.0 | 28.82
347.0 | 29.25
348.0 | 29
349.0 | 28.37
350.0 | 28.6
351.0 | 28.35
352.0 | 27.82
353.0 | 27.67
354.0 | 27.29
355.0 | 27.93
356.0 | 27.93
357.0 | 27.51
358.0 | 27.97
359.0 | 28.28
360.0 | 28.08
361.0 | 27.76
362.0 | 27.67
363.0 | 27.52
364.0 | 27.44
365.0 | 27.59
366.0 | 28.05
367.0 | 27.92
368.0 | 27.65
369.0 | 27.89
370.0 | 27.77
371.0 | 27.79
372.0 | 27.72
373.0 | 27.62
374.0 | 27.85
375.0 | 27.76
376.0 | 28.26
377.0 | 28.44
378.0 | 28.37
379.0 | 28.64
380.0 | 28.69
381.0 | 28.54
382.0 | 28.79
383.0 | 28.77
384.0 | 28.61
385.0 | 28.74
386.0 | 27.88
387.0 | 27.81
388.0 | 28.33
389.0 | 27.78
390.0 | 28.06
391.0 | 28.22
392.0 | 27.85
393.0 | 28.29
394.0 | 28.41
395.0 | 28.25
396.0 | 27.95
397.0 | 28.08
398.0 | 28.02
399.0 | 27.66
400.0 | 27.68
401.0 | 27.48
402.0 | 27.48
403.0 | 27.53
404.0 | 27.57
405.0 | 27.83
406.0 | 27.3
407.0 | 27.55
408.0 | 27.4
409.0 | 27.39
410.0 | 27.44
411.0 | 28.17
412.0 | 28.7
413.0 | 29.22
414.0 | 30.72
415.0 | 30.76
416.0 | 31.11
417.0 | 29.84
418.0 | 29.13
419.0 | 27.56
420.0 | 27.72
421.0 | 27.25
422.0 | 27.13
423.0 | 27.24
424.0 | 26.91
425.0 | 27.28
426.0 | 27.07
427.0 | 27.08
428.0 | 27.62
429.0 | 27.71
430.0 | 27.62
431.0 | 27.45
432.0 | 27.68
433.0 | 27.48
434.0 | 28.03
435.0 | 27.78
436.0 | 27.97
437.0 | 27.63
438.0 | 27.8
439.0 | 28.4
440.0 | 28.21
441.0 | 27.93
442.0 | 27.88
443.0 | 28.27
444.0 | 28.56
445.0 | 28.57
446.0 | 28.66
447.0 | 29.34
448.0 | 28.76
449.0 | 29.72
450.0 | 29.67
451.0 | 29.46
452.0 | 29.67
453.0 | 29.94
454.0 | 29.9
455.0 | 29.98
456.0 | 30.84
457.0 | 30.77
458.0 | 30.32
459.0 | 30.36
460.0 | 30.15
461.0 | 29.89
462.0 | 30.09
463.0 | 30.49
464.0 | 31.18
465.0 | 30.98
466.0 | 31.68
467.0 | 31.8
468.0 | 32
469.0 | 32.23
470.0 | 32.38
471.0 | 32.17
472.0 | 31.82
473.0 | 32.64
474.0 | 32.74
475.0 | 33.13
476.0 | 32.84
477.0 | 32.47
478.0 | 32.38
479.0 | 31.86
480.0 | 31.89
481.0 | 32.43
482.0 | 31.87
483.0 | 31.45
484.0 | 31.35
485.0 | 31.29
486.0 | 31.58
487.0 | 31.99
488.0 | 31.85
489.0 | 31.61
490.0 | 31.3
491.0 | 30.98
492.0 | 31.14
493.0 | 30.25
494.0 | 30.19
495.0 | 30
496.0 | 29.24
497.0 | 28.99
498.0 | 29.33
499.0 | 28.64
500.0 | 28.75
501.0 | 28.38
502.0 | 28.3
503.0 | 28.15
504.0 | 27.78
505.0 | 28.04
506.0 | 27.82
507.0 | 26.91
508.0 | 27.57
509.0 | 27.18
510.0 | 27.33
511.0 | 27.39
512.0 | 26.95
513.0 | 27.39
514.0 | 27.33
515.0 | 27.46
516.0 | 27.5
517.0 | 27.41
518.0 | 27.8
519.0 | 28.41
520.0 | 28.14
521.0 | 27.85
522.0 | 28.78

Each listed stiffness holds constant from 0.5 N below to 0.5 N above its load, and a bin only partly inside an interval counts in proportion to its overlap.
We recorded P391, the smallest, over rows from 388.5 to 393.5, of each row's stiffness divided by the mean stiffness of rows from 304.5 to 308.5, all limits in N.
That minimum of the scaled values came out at 0.934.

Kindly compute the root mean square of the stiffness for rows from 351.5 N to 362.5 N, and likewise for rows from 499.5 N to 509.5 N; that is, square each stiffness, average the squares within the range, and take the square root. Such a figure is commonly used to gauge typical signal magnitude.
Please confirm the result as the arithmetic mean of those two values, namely 27.9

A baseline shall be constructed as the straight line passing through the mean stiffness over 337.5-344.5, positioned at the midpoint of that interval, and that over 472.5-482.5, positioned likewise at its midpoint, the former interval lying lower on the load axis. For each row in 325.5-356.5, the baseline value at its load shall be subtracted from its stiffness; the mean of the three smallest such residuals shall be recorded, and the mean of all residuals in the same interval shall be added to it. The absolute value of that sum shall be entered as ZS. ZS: 3.1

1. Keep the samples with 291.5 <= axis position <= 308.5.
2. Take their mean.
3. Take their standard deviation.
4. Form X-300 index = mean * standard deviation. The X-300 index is 20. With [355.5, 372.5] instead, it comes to 6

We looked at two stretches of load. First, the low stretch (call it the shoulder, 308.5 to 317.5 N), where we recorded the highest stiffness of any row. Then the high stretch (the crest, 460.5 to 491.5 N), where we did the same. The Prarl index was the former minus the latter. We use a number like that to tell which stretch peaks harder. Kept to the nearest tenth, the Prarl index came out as -3.0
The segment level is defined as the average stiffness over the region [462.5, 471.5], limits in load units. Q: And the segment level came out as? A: 31.7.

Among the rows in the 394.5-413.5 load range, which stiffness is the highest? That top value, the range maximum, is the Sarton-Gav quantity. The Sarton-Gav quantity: 29.22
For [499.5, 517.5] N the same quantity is 28.75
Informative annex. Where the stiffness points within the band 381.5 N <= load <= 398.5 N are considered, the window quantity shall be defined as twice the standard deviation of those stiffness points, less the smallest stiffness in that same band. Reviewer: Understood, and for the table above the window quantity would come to -27.1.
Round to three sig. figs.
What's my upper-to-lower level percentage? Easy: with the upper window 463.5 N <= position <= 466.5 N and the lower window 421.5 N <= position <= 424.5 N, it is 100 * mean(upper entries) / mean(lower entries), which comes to 115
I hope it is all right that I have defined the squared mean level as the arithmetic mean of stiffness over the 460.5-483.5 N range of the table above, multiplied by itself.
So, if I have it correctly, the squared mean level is 1014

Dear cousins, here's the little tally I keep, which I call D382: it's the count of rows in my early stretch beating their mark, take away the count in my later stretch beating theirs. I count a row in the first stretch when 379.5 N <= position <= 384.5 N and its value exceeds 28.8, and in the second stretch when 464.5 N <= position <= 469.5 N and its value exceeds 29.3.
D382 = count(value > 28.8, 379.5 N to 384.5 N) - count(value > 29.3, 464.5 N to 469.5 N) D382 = -5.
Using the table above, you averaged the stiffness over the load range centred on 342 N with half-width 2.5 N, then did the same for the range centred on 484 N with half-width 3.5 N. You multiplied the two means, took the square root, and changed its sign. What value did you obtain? -30.7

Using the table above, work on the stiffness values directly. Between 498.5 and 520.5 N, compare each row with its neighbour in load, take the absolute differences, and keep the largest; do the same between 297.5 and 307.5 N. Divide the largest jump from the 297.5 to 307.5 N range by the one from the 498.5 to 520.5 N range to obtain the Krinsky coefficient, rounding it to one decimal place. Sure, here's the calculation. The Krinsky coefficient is 1.0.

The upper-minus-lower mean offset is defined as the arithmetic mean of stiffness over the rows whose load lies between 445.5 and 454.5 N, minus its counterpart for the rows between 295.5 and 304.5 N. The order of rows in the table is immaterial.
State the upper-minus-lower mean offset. -1.6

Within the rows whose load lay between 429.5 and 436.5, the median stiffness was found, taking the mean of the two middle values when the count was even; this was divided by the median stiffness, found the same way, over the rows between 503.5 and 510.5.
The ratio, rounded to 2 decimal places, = 1.00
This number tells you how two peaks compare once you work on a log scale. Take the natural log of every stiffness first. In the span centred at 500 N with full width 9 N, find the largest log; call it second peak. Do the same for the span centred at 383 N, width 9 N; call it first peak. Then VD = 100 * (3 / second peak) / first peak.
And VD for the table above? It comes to 26.4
